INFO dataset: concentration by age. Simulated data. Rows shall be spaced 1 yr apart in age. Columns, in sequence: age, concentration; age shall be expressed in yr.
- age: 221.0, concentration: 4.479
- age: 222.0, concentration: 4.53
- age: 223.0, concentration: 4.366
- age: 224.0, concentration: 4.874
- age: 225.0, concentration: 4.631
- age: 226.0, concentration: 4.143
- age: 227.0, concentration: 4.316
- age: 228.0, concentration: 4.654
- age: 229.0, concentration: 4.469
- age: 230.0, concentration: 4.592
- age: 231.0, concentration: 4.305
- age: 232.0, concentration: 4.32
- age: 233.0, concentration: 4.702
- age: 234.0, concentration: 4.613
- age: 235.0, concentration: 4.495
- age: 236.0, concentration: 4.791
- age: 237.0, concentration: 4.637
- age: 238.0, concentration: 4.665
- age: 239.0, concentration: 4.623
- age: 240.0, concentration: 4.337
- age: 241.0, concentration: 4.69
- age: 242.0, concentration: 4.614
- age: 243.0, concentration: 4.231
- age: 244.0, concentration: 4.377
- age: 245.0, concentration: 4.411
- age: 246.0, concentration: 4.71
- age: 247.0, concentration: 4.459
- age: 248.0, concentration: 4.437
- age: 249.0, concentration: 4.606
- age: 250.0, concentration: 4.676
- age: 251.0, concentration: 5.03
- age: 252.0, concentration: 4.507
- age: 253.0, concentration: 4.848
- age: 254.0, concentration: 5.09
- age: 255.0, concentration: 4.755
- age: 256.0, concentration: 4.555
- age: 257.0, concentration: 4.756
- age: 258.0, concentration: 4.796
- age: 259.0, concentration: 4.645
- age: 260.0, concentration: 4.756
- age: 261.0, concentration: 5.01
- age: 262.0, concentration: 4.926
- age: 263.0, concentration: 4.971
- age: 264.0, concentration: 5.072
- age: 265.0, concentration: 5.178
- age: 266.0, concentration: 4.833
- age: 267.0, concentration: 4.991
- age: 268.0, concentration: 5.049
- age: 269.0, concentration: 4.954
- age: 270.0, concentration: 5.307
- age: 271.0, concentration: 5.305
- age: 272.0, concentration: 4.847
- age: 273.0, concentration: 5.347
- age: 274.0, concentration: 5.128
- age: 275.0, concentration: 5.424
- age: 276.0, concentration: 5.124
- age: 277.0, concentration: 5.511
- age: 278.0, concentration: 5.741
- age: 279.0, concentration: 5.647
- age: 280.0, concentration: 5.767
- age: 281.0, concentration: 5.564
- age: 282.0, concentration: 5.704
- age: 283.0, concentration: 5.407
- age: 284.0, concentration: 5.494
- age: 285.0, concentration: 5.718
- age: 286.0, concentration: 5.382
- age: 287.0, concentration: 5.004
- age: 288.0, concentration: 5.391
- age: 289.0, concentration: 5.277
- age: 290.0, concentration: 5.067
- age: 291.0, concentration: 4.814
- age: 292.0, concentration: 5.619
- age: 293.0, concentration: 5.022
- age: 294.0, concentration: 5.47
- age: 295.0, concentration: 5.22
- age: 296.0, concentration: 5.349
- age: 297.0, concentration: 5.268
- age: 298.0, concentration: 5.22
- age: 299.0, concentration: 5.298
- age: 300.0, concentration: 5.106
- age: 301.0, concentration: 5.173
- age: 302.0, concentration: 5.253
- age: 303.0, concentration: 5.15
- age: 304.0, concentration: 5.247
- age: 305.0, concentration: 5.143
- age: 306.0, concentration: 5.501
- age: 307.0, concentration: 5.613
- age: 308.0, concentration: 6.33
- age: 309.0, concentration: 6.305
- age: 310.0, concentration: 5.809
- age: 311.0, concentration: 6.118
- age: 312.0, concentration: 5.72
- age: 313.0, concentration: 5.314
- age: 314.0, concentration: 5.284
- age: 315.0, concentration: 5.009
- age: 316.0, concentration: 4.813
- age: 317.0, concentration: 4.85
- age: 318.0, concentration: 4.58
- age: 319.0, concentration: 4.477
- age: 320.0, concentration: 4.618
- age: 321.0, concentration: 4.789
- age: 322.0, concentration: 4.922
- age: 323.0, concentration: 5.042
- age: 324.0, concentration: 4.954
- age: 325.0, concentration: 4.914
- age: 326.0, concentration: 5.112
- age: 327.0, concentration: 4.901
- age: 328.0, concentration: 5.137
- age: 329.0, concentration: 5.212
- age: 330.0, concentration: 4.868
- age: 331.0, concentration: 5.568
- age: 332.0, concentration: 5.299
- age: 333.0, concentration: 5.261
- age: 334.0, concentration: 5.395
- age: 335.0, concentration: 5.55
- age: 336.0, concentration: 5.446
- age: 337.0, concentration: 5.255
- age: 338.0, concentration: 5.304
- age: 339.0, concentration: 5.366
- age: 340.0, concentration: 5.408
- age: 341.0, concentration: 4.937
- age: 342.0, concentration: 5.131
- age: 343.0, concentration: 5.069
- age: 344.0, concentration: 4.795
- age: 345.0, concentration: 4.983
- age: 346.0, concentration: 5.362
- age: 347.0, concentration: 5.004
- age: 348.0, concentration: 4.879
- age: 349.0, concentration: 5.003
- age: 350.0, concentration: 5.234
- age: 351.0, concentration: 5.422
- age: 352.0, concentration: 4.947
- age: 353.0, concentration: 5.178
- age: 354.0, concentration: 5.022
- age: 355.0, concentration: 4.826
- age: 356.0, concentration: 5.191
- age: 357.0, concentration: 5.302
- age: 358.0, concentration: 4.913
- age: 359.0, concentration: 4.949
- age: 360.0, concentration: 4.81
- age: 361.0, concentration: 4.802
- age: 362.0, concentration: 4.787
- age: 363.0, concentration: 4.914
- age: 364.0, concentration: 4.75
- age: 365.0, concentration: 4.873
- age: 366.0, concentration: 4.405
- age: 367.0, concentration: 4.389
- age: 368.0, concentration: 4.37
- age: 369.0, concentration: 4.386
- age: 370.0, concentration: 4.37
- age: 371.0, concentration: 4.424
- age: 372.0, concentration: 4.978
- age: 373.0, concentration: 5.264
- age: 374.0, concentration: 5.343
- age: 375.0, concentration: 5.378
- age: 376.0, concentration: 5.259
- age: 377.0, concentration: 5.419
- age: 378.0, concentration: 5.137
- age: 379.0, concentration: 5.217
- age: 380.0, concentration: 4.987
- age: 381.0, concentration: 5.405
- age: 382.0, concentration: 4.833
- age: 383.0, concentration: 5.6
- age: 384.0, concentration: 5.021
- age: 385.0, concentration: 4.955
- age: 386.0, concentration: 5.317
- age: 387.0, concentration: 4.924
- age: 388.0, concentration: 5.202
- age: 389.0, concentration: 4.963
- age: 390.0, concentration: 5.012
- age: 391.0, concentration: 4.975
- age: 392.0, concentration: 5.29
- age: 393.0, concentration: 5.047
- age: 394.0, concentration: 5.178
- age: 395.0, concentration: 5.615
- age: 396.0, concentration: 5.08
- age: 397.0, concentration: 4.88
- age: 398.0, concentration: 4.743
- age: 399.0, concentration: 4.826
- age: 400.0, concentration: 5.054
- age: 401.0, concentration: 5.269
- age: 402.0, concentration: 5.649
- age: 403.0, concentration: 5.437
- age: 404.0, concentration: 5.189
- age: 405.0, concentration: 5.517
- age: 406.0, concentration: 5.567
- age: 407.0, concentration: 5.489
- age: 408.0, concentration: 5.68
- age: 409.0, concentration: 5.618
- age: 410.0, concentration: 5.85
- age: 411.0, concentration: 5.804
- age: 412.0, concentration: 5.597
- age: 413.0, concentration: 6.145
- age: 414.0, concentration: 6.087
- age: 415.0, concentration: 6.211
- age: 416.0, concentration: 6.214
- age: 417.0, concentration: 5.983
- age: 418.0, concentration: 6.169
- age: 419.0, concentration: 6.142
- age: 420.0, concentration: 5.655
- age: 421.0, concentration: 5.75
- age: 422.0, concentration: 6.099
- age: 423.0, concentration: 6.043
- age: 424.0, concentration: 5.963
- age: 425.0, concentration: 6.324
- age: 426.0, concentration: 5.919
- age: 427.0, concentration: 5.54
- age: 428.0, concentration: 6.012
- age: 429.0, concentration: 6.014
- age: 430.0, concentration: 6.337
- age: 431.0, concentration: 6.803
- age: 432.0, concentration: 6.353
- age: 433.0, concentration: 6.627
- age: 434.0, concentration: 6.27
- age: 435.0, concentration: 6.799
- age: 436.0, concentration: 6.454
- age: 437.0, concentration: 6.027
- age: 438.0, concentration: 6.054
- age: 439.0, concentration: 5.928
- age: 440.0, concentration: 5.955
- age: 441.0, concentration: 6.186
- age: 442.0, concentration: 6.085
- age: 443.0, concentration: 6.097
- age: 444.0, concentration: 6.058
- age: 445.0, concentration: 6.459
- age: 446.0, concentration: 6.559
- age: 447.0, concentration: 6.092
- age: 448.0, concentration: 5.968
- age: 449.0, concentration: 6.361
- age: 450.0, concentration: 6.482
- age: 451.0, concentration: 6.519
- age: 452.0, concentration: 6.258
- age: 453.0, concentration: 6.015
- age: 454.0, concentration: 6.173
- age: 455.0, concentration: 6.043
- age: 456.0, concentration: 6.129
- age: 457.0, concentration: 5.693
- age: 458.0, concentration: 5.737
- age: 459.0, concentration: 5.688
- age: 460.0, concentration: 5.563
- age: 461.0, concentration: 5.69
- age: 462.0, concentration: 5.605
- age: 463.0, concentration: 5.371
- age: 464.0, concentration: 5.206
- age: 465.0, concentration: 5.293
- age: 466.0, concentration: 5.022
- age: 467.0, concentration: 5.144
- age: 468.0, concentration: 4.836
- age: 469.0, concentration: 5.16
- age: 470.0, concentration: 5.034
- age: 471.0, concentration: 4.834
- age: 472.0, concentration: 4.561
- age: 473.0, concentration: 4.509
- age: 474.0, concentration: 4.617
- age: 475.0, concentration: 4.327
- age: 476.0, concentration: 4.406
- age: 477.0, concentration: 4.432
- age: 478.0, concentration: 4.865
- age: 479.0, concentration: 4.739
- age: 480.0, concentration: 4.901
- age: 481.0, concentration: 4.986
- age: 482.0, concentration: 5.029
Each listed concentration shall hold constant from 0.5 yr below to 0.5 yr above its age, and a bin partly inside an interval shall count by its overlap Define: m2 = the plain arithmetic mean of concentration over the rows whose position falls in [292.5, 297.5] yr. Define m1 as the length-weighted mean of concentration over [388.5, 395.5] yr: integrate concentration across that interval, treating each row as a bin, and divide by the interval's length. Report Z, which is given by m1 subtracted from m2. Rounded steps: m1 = 5.2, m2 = 5.27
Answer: 0.11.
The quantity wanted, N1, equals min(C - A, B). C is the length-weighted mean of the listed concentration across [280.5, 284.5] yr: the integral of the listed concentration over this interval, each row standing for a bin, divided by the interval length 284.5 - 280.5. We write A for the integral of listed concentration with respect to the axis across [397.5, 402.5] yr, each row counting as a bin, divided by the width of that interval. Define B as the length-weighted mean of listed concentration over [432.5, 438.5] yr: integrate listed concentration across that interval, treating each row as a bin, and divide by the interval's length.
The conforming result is 0.4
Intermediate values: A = 5.1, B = 6.4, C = 5.5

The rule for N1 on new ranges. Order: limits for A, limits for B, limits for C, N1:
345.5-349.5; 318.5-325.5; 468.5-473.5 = -0.2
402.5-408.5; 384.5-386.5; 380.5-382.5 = -0.4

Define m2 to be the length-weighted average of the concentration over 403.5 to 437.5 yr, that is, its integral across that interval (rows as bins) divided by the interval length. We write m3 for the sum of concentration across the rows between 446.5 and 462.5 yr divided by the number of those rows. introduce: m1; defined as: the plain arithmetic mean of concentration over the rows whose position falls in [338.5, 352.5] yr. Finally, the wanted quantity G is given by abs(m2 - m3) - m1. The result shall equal -5.1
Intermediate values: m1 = 5.11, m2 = 6.0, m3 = 6.00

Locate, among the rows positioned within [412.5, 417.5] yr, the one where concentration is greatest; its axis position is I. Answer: 416.0 yr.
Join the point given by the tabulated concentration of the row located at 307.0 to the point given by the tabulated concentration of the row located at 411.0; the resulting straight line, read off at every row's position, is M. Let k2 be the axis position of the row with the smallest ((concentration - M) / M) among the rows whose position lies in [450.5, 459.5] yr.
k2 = 459.0 yr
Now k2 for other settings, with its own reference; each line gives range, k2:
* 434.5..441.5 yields 439.0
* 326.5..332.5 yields 330.0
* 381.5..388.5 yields 382.0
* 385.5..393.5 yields 387.0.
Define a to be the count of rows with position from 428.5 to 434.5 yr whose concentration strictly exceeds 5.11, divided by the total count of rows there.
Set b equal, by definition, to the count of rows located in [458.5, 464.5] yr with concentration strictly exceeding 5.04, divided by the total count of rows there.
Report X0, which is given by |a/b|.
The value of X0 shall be 1.00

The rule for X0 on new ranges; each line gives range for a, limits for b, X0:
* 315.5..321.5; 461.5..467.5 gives 0.00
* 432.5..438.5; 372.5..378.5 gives 1.00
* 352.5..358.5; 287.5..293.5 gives 0.75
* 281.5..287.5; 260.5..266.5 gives 2.50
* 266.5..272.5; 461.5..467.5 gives 0.40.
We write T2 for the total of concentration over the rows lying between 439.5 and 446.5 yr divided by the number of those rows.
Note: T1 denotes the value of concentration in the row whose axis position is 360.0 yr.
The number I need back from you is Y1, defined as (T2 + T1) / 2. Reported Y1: 5.5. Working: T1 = 4.81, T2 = 6.20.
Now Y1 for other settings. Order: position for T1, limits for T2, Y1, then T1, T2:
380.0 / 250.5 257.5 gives 4.9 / 4.987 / 4.79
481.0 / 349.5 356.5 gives 5.1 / 4.986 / 5.12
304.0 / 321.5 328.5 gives 5.1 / 5.247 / 5.00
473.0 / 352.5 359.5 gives 4.8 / 4.509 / 5.05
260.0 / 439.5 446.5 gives 5.5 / 4.756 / 6.20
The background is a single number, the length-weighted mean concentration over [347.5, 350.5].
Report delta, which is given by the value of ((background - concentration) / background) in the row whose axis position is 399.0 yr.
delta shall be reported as 0.042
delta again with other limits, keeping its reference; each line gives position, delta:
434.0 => -0.244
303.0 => -0.022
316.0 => 0.045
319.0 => 0.111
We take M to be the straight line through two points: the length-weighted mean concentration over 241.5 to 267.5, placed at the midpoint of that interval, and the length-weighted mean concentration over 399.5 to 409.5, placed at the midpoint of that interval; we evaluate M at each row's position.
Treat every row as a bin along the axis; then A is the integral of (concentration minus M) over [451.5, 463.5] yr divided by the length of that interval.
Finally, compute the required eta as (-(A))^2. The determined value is 0.0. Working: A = 0.13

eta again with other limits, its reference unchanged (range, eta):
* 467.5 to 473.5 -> 0.9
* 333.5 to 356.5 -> 0.0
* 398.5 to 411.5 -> 0.0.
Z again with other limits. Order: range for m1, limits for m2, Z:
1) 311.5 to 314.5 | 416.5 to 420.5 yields 0.55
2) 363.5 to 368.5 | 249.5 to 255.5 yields 0.26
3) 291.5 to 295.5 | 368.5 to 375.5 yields -0.46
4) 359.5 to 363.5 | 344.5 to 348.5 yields 0.23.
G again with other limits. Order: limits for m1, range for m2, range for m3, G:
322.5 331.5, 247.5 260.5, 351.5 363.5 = -4.8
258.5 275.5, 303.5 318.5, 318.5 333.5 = -4.6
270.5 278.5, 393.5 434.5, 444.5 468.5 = -5.2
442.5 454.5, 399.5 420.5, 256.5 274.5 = -5.5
